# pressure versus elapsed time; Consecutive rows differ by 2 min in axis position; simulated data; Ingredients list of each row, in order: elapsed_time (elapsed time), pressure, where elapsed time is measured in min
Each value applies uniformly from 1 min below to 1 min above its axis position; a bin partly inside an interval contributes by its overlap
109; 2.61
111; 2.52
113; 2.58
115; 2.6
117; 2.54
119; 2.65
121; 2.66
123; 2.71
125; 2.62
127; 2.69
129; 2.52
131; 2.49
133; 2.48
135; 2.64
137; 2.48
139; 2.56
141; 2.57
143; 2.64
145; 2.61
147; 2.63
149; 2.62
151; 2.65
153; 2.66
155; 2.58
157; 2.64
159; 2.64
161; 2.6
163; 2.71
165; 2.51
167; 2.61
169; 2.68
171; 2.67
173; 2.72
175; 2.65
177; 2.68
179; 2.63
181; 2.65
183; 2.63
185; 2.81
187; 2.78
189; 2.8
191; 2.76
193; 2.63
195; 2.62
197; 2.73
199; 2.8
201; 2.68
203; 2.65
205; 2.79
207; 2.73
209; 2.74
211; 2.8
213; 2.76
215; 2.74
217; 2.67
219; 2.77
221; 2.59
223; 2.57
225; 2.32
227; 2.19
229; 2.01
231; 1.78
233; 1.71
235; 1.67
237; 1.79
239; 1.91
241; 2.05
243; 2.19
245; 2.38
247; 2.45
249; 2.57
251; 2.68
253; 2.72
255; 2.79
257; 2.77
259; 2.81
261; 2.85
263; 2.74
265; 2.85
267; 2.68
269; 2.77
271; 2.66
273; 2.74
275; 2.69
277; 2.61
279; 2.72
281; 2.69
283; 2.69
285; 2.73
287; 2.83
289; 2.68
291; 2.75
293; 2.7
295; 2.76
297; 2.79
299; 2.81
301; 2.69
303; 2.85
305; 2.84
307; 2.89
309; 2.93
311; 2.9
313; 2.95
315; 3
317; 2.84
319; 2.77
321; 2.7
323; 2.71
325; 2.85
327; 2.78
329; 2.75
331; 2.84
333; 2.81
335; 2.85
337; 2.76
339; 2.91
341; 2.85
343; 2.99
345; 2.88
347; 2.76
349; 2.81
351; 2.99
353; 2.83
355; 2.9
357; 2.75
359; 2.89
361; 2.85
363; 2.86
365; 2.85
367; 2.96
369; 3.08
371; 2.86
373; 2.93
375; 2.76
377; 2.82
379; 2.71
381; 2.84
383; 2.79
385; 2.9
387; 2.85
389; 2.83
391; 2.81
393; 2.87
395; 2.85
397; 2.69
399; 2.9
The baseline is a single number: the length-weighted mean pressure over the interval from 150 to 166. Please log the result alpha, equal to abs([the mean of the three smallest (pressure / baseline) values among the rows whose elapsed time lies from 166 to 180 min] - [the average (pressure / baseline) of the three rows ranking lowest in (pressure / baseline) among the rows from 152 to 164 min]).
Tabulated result 0.009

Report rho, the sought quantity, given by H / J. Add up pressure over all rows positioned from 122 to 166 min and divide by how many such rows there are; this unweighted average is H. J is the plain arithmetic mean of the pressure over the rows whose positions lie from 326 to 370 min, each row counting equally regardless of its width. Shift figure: 0.909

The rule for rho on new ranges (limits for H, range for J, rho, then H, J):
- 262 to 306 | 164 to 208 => 1.018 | 2.74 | 2.69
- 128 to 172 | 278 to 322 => 0.930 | 2.60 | 2.80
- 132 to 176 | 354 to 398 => 0.919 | 2.62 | 2.85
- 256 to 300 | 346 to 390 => 0.960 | 2.74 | 2.86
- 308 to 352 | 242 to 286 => 1.065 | 2.85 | 2.67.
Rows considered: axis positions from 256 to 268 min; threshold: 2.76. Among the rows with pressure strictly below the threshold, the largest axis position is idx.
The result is 267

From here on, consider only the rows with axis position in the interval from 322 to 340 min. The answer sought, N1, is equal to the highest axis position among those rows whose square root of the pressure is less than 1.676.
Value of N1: 337 min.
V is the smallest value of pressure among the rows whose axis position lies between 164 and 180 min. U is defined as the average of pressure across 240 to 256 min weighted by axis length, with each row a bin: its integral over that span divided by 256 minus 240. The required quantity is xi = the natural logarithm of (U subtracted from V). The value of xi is -3.5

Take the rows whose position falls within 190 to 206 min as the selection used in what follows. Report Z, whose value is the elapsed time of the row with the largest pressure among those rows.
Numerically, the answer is 199 min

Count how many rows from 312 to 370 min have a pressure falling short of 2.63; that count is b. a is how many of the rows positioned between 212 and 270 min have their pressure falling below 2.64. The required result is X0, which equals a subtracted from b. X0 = -15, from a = 15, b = 0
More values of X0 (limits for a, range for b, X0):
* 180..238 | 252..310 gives -11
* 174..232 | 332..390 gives -10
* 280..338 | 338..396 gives 0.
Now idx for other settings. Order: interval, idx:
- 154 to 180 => 179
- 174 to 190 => 183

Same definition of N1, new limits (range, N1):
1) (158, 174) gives 173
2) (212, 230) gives 229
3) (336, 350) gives 347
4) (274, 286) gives 285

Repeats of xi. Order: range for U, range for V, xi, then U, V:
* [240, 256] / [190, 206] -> -2.0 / 2.48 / 2.62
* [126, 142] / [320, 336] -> -1.9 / 2.55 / 2.7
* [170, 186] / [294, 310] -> -4.6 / 2.68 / 2.69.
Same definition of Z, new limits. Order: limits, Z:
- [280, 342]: 315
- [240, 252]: 251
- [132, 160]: 153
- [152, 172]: 163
